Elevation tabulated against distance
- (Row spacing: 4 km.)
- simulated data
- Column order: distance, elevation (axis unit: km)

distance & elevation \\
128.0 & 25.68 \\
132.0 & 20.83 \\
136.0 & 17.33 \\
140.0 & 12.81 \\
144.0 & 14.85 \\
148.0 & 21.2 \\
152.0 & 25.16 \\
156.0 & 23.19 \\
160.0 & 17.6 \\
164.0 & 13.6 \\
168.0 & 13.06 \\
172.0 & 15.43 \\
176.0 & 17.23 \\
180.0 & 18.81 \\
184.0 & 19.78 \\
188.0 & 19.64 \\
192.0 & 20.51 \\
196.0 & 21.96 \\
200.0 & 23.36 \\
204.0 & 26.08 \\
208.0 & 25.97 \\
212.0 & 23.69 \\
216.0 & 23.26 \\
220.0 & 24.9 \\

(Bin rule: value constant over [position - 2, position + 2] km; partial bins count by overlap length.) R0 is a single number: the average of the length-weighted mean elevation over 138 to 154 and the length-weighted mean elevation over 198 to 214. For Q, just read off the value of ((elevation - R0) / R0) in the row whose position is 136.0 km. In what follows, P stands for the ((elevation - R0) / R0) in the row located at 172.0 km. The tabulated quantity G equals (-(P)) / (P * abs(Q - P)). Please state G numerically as -11.4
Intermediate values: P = -0.29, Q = -0.20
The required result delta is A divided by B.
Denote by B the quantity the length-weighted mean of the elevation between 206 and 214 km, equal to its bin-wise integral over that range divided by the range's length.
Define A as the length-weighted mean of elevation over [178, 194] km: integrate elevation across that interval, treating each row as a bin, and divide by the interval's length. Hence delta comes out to 0.79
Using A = 19.7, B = 25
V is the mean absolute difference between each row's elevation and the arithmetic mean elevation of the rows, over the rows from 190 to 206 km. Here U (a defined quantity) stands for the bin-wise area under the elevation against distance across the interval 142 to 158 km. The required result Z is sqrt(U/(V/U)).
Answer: 256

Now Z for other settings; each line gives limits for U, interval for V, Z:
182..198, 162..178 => 267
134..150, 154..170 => 141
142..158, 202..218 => 299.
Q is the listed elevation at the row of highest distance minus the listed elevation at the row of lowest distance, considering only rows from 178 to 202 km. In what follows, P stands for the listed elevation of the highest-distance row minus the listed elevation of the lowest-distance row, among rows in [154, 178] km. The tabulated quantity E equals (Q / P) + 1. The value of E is 0.2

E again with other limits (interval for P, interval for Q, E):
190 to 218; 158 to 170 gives -0.7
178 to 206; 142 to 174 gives 1.1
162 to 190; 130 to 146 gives 0.0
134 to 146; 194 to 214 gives 0.3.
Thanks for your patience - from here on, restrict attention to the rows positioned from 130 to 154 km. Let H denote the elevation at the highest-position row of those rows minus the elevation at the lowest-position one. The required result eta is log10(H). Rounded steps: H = 4.3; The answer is 0.64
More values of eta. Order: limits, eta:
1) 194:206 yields 0.61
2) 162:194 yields 0.84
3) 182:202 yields 0.55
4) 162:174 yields 0.26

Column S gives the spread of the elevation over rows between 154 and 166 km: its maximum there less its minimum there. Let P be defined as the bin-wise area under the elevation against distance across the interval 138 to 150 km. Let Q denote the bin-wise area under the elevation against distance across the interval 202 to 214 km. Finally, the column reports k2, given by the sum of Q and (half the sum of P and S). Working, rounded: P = 195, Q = 303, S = 10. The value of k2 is 405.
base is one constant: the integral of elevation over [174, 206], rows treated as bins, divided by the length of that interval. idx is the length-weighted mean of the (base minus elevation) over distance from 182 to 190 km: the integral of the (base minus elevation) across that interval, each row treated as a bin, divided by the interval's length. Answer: 1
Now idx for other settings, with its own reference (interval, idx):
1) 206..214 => -4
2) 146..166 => 1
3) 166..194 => 3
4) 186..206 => -1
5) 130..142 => 4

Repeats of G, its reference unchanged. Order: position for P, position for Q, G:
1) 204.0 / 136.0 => -2.5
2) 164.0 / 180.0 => -4.2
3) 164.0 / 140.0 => -27.4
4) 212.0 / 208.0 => -9.5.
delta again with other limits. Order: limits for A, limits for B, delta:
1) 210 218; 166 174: 1.65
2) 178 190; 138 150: 1.19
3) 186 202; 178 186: 1.11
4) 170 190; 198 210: 0.72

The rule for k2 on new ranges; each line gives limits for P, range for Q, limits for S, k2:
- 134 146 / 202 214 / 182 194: 393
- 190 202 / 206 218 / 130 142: 427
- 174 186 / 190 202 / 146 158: 377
